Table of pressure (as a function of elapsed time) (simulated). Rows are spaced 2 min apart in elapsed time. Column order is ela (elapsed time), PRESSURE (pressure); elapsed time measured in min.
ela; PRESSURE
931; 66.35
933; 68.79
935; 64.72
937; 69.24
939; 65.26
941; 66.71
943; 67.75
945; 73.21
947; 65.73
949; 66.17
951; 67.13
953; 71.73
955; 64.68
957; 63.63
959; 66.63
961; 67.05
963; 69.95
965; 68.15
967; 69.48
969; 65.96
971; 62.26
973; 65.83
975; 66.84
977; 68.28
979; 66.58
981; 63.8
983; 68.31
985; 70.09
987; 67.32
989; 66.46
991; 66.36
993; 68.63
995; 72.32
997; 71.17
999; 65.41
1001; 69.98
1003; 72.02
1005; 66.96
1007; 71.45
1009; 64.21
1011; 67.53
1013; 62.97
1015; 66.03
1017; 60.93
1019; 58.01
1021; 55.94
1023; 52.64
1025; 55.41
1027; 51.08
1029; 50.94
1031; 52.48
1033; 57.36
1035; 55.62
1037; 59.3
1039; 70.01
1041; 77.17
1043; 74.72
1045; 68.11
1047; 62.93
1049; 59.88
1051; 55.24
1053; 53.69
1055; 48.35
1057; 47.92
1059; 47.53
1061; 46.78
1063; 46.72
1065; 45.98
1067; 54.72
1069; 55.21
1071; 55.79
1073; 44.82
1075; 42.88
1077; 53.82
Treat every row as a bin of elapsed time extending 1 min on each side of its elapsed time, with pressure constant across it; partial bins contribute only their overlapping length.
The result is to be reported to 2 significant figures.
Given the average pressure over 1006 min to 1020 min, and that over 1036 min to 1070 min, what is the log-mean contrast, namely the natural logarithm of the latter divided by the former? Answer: -0.12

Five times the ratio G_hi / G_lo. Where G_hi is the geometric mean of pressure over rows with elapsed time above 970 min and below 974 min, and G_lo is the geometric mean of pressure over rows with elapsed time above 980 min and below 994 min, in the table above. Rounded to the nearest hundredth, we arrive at 4.76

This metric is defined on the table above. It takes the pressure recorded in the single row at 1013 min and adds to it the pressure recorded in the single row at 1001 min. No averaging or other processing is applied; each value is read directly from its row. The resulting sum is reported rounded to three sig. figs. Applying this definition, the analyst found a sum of 133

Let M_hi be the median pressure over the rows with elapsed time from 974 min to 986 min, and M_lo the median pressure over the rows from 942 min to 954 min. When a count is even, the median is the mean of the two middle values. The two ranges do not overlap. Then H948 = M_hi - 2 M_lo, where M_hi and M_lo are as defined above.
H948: -67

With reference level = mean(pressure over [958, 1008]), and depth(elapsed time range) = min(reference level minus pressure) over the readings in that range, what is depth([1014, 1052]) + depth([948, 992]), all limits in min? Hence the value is -13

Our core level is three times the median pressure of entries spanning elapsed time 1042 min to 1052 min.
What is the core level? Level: 189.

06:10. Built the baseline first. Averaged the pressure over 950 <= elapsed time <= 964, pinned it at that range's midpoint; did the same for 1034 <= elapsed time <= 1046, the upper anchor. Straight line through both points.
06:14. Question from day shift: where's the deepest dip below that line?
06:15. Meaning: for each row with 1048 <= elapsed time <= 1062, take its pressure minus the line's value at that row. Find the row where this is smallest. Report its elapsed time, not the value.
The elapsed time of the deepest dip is 1061 min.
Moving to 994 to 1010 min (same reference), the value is 1009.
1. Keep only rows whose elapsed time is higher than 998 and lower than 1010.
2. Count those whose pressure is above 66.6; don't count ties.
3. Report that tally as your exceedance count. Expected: 4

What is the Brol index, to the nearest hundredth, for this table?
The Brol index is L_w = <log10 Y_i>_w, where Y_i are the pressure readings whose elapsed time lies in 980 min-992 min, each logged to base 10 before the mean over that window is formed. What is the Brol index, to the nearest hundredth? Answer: 1.83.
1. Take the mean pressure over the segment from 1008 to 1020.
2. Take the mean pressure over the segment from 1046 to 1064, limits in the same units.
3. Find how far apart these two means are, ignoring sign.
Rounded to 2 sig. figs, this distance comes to 11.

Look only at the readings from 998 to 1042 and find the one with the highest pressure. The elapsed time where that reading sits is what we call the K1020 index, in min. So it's 1041 min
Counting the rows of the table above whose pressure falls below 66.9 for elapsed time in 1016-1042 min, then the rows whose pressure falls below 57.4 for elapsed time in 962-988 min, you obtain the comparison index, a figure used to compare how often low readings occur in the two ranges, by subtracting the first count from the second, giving -11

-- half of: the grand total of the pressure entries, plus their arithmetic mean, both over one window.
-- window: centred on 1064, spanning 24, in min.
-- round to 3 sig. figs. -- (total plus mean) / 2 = 320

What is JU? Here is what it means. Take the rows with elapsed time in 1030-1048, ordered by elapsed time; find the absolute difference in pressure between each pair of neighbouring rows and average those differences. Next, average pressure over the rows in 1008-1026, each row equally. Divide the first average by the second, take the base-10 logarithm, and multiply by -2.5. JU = 2.6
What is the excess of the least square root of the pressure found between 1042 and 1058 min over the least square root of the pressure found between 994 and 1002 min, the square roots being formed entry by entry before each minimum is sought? -1.2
